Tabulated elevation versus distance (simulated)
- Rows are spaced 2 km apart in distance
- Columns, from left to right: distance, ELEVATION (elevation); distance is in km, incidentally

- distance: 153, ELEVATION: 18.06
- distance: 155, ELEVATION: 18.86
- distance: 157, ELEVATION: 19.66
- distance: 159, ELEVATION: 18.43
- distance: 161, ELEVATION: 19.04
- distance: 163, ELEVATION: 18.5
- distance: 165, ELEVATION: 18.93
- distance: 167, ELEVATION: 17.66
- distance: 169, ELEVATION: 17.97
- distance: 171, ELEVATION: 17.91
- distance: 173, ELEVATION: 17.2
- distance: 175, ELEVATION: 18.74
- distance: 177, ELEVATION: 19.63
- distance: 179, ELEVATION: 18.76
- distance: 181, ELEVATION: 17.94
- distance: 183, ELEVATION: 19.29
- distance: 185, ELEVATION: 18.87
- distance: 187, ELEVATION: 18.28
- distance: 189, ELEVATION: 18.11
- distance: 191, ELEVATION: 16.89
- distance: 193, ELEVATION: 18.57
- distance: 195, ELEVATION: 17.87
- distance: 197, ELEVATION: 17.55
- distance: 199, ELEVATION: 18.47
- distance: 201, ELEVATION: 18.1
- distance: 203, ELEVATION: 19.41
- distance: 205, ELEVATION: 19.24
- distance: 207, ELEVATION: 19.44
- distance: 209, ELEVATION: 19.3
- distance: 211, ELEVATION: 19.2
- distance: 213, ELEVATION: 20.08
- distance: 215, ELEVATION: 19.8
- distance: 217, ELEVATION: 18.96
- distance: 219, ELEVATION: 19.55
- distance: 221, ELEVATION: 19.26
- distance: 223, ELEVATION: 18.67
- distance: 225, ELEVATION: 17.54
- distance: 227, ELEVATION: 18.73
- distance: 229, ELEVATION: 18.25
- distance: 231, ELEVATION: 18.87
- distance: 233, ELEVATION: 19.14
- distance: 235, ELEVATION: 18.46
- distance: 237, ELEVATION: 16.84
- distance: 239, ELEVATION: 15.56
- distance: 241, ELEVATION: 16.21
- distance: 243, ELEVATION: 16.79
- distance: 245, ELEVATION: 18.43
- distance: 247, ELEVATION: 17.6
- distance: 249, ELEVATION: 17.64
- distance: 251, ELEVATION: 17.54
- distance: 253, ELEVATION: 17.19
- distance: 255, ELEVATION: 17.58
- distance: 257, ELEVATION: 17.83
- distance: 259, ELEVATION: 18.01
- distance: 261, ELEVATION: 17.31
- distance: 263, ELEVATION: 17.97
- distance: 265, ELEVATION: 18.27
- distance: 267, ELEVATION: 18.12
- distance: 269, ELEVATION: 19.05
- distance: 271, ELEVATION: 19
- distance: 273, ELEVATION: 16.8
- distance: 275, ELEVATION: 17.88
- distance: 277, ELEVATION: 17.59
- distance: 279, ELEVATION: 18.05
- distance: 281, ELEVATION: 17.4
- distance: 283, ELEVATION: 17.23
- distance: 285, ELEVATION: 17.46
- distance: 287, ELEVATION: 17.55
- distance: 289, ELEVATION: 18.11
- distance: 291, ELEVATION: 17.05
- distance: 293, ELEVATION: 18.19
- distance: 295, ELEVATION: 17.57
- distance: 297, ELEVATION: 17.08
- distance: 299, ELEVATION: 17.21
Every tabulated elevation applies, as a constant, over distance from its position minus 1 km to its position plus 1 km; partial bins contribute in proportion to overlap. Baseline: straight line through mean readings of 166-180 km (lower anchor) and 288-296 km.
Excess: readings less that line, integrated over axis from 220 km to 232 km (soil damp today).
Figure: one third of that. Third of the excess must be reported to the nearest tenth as 2.1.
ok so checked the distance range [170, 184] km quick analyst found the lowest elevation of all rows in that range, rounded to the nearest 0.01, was 17.20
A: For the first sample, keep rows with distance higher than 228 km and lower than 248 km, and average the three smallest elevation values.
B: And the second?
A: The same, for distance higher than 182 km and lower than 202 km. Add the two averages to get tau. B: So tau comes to 33.6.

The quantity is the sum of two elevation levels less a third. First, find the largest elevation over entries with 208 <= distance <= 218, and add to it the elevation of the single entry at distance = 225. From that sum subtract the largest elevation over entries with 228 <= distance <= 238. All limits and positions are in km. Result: 18.5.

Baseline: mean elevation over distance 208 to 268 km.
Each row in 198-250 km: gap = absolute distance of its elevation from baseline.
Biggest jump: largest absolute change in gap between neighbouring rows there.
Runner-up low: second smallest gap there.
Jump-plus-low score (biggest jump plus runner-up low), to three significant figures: 1.37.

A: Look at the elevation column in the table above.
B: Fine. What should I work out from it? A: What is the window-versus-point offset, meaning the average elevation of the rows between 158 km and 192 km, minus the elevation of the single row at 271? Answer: -0.6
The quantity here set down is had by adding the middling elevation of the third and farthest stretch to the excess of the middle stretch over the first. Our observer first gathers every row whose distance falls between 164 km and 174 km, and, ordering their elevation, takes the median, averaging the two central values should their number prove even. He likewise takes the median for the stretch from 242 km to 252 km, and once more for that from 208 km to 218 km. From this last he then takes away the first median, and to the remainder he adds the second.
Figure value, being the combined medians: 19.0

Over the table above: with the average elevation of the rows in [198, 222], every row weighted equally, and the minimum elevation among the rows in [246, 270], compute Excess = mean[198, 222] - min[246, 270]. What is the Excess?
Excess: 2.0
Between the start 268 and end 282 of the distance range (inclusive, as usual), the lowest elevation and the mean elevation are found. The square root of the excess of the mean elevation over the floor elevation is 1.08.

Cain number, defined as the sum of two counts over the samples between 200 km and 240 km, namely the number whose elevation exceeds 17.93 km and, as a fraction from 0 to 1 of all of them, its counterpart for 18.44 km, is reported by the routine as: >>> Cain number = 18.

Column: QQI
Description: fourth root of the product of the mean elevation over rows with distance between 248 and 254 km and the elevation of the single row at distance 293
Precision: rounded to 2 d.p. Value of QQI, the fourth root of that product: 4.22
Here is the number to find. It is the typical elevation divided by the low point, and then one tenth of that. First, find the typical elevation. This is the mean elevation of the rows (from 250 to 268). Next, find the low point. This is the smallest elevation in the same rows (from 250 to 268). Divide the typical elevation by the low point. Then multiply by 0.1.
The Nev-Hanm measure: 0.1033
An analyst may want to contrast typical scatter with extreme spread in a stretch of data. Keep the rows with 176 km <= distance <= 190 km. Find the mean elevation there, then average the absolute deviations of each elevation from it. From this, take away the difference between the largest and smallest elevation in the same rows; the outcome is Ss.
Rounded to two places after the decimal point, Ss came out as -1.19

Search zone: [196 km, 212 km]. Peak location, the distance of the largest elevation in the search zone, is 207 km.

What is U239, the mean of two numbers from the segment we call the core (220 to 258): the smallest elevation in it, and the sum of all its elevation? 177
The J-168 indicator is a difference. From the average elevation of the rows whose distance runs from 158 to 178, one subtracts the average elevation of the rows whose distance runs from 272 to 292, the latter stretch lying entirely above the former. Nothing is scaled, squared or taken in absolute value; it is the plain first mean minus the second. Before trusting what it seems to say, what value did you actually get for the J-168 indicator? 0.89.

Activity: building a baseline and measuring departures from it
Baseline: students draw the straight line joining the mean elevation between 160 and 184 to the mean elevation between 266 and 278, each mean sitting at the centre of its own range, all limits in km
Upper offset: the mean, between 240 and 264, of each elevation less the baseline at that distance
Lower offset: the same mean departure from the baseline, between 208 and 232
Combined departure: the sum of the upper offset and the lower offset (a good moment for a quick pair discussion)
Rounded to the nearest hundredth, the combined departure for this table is 0.10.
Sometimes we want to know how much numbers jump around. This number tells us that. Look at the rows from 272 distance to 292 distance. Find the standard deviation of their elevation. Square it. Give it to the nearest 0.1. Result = 0.2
